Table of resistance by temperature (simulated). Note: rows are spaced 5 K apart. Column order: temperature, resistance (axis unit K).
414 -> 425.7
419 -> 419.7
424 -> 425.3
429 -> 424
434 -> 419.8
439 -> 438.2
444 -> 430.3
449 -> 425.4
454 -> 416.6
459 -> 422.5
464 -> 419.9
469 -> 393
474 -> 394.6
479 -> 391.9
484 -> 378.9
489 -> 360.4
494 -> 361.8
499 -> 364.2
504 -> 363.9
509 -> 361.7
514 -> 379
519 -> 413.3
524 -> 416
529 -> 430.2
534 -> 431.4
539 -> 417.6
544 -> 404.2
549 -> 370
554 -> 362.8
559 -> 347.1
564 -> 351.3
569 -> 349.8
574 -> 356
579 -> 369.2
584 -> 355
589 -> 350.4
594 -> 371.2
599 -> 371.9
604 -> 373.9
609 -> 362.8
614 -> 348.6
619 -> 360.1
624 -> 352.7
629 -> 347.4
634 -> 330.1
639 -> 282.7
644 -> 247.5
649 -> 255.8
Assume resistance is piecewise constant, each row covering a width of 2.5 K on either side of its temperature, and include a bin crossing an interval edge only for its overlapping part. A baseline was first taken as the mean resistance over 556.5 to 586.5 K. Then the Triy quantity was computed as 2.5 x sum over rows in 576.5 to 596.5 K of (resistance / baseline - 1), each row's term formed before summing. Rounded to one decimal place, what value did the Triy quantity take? 0.2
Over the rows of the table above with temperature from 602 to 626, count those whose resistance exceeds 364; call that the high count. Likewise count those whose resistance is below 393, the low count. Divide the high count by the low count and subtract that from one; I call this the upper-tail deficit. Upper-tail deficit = 0.80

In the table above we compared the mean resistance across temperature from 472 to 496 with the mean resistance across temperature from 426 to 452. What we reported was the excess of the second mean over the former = 50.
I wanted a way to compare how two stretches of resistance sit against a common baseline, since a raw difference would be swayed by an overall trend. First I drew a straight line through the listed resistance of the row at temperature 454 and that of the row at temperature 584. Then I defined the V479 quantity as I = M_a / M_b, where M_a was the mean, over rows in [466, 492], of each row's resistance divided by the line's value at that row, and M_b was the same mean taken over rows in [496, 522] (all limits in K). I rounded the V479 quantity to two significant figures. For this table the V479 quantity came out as 0.98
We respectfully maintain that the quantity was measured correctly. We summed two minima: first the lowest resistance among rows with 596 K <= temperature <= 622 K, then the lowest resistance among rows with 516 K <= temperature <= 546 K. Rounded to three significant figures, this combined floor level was 753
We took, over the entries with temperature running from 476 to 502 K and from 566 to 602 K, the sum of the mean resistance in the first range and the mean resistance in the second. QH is 732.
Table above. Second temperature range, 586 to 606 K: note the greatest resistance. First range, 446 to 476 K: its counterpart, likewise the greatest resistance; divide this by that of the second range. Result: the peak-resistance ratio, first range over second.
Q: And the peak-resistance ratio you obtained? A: 1.14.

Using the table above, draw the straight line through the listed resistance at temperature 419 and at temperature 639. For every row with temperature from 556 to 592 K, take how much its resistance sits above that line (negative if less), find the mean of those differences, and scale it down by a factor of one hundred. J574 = 0.31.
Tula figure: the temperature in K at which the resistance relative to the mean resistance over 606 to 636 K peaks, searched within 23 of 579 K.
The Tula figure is 599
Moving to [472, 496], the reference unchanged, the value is 474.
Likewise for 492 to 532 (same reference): 529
